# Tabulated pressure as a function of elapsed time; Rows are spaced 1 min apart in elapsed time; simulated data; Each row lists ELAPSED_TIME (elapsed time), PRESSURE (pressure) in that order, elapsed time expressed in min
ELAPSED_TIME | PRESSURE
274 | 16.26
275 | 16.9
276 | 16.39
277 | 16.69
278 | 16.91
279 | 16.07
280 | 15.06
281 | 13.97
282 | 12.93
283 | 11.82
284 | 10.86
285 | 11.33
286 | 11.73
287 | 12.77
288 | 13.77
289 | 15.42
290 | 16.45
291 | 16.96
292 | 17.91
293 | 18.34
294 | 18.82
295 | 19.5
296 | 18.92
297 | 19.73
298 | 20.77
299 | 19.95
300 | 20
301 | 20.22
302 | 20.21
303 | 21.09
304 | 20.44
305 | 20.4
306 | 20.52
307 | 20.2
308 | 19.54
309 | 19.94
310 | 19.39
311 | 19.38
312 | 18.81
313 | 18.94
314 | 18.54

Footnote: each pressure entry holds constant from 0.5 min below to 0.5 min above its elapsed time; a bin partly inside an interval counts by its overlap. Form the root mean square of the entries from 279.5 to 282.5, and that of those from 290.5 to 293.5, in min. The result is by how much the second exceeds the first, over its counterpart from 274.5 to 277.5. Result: 0.2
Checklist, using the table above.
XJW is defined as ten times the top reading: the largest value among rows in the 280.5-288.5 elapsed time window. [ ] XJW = 140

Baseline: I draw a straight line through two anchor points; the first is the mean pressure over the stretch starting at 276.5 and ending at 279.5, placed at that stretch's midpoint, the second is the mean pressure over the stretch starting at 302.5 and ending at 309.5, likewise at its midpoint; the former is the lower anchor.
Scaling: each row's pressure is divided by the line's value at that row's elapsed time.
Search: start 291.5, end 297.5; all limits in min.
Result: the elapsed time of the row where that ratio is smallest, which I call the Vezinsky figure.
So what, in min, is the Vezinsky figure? 292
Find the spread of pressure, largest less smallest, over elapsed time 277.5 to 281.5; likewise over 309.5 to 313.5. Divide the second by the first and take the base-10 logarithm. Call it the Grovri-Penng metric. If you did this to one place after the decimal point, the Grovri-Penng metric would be -0.7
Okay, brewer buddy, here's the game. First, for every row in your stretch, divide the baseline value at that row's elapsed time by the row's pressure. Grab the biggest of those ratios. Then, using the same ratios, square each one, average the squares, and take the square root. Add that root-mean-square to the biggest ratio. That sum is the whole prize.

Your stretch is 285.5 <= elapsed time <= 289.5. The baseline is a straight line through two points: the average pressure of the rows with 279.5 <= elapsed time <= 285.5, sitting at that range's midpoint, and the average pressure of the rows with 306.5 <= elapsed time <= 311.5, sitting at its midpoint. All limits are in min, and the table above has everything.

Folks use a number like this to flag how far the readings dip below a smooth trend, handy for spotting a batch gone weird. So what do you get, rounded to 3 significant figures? 2.21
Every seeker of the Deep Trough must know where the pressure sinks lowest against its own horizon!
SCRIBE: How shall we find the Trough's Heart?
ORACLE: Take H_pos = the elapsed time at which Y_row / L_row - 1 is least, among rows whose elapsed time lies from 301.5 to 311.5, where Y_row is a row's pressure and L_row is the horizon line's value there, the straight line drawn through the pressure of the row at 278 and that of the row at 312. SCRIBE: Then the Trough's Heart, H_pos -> 311 min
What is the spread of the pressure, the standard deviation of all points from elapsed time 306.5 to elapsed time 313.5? 0.5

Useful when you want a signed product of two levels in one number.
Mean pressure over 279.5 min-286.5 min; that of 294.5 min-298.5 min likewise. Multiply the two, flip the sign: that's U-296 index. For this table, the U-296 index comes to -247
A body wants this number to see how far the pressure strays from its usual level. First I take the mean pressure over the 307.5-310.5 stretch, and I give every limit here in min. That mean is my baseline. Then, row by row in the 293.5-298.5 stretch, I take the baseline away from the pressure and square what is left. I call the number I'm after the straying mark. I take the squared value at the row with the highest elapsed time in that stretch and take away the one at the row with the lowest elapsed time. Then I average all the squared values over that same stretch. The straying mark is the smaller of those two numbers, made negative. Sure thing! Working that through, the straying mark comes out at 0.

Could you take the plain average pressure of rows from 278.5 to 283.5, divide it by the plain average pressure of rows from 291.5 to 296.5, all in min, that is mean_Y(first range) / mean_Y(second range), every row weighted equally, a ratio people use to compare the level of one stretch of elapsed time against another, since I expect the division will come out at 0.75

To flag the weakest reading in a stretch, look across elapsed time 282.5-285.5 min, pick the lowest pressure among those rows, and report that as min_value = 10.86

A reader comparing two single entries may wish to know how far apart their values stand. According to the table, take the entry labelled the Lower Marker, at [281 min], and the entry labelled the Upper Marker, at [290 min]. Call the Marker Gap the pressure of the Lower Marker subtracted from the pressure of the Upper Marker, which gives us 2.5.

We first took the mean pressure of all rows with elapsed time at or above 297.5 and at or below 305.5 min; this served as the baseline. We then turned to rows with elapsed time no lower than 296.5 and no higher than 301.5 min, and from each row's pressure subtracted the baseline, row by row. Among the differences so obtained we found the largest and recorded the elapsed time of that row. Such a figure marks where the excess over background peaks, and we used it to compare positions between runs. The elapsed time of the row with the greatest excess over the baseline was 298 min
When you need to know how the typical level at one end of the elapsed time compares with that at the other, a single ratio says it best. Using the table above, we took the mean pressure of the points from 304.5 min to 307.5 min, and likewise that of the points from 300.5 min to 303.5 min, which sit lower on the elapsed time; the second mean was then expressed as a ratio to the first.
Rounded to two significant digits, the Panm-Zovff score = 1.0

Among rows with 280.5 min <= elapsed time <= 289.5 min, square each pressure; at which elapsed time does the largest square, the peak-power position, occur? 289 min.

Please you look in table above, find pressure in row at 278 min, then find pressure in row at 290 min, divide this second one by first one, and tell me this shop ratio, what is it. 1.0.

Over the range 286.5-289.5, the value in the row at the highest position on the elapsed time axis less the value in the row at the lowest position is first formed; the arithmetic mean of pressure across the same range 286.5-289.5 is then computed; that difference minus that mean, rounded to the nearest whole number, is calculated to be -11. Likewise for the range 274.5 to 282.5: -20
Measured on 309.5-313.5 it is -20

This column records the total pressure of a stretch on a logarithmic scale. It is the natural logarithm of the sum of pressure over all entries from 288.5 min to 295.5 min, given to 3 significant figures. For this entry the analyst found 4.82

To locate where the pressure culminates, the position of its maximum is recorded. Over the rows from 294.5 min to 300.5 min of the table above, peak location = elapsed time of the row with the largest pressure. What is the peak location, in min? 298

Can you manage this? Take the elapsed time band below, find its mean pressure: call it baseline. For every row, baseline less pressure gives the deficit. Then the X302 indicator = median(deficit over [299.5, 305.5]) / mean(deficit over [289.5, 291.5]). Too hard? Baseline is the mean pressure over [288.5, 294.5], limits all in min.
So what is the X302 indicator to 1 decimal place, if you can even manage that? -4.9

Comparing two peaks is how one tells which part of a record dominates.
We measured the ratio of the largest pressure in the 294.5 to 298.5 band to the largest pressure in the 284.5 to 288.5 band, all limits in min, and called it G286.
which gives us 1.51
